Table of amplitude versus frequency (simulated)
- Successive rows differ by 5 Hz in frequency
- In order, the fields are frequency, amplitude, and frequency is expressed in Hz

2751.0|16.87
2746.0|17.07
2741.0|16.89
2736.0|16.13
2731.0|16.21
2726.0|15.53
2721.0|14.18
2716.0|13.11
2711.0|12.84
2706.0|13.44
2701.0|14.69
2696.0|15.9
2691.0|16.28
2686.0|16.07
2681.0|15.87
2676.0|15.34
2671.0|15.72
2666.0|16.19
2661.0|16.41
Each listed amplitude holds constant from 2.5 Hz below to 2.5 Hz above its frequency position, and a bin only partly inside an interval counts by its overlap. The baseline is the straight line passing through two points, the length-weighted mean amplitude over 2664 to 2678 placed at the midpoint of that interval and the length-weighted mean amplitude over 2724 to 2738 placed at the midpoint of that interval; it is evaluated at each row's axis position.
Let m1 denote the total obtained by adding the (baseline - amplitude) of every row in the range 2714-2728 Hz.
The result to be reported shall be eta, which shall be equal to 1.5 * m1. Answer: 7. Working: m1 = 5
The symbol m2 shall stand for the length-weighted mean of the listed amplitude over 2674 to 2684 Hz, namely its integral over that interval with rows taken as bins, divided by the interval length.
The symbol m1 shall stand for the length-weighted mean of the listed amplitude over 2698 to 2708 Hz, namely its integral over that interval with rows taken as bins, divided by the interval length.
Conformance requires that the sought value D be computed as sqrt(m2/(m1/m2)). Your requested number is 4.15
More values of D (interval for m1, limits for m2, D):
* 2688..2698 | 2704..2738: 3.61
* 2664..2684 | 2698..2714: 3.45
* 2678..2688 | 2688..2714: 3.66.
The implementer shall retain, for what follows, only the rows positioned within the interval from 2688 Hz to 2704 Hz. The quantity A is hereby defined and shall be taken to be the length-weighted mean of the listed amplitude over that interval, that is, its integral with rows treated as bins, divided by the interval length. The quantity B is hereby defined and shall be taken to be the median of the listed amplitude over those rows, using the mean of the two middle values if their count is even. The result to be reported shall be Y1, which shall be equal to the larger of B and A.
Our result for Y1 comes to 15.90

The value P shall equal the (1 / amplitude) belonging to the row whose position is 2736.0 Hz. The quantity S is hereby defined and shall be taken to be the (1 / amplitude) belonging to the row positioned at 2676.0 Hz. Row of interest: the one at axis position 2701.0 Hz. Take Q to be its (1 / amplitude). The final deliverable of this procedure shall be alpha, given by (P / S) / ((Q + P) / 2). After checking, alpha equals 14.6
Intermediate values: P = 0.0620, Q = 0.068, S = 0.065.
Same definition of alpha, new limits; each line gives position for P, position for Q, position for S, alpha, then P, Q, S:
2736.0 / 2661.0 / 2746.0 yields 17.2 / 0.0620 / 0.061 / 0.059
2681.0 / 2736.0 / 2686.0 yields 16.2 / 0.0630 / 0.062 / 0.062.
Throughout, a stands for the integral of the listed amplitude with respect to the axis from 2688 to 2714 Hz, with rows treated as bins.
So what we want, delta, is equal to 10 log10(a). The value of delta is 25.8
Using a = 380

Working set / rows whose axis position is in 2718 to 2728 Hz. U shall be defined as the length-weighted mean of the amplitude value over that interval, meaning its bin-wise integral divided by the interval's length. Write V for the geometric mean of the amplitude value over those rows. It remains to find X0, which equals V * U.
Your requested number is 219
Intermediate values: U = 14.7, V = 14.8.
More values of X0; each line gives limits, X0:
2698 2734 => 204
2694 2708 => 215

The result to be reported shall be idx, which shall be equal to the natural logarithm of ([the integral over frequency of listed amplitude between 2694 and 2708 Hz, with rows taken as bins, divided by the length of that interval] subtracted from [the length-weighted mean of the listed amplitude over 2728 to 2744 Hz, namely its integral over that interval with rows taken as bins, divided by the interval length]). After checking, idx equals 0.5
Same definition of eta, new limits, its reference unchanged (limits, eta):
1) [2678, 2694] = -1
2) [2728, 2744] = -2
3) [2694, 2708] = 5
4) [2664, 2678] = 0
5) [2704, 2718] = 12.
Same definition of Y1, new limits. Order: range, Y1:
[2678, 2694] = 16.07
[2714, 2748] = 16.13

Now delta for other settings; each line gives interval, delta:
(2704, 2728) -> 25.2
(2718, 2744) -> 26.1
